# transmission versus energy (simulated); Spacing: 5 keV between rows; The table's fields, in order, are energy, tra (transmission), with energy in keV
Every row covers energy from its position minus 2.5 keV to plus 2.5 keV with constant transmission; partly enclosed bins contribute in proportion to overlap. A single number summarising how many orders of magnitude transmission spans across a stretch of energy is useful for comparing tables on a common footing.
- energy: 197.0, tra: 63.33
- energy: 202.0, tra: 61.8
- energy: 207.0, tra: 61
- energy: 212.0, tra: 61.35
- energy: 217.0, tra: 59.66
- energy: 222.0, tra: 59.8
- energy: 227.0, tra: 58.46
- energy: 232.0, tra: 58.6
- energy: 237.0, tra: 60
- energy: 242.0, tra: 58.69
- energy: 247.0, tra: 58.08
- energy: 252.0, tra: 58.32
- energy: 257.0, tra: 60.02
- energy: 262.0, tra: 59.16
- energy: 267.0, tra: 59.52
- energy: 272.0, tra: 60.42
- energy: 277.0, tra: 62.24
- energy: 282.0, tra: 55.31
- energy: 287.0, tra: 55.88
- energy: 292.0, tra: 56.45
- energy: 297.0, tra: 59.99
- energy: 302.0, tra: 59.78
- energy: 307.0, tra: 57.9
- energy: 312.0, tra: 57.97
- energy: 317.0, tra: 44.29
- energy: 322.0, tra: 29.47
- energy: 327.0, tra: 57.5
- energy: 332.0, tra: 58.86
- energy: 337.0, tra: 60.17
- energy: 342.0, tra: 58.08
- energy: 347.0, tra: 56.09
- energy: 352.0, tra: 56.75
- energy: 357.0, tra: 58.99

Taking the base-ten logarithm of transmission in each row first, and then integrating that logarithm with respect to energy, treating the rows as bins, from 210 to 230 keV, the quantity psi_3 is 35.5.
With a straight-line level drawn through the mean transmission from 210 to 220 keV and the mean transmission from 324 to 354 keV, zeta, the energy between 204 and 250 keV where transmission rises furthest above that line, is 212.0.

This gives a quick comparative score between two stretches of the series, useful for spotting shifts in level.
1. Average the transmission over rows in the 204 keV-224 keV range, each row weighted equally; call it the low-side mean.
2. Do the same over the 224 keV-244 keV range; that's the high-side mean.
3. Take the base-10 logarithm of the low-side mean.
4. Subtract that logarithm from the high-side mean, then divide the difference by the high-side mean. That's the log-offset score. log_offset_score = 0.970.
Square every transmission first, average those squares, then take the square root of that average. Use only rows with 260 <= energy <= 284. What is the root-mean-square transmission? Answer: 59.4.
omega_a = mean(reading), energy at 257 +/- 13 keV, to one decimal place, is 59.0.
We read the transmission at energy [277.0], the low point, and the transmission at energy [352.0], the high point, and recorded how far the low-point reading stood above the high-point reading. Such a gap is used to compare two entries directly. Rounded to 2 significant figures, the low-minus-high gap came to 5.5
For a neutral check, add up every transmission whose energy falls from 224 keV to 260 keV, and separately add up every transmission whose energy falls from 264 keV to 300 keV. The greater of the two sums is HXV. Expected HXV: 412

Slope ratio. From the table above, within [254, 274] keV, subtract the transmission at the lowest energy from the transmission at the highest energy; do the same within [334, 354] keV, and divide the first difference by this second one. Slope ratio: -0.1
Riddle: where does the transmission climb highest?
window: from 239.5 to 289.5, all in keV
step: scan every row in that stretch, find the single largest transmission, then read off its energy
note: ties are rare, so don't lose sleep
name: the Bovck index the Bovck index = 277.0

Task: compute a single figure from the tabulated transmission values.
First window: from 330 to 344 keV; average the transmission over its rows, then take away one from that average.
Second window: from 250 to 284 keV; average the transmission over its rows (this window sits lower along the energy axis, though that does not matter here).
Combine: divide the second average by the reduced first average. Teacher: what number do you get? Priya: 1.02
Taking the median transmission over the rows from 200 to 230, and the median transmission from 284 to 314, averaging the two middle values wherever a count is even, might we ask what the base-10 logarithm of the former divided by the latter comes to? 0.018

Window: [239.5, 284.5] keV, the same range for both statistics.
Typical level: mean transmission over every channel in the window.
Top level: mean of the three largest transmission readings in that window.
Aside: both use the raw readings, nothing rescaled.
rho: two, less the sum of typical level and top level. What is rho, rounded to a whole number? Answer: -118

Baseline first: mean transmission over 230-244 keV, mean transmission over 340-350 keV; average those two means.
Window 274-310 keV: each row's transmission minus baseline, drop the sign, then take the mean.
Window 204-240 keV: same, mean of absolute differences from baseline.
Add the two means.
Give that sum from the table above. 3.8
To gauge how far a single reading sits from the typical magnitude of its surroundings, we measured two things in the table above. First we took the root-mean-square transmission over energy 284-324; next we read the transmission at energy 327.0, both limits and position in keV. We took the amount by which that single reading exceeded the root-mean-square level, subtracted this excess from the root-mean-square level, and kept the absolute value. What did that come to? 50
